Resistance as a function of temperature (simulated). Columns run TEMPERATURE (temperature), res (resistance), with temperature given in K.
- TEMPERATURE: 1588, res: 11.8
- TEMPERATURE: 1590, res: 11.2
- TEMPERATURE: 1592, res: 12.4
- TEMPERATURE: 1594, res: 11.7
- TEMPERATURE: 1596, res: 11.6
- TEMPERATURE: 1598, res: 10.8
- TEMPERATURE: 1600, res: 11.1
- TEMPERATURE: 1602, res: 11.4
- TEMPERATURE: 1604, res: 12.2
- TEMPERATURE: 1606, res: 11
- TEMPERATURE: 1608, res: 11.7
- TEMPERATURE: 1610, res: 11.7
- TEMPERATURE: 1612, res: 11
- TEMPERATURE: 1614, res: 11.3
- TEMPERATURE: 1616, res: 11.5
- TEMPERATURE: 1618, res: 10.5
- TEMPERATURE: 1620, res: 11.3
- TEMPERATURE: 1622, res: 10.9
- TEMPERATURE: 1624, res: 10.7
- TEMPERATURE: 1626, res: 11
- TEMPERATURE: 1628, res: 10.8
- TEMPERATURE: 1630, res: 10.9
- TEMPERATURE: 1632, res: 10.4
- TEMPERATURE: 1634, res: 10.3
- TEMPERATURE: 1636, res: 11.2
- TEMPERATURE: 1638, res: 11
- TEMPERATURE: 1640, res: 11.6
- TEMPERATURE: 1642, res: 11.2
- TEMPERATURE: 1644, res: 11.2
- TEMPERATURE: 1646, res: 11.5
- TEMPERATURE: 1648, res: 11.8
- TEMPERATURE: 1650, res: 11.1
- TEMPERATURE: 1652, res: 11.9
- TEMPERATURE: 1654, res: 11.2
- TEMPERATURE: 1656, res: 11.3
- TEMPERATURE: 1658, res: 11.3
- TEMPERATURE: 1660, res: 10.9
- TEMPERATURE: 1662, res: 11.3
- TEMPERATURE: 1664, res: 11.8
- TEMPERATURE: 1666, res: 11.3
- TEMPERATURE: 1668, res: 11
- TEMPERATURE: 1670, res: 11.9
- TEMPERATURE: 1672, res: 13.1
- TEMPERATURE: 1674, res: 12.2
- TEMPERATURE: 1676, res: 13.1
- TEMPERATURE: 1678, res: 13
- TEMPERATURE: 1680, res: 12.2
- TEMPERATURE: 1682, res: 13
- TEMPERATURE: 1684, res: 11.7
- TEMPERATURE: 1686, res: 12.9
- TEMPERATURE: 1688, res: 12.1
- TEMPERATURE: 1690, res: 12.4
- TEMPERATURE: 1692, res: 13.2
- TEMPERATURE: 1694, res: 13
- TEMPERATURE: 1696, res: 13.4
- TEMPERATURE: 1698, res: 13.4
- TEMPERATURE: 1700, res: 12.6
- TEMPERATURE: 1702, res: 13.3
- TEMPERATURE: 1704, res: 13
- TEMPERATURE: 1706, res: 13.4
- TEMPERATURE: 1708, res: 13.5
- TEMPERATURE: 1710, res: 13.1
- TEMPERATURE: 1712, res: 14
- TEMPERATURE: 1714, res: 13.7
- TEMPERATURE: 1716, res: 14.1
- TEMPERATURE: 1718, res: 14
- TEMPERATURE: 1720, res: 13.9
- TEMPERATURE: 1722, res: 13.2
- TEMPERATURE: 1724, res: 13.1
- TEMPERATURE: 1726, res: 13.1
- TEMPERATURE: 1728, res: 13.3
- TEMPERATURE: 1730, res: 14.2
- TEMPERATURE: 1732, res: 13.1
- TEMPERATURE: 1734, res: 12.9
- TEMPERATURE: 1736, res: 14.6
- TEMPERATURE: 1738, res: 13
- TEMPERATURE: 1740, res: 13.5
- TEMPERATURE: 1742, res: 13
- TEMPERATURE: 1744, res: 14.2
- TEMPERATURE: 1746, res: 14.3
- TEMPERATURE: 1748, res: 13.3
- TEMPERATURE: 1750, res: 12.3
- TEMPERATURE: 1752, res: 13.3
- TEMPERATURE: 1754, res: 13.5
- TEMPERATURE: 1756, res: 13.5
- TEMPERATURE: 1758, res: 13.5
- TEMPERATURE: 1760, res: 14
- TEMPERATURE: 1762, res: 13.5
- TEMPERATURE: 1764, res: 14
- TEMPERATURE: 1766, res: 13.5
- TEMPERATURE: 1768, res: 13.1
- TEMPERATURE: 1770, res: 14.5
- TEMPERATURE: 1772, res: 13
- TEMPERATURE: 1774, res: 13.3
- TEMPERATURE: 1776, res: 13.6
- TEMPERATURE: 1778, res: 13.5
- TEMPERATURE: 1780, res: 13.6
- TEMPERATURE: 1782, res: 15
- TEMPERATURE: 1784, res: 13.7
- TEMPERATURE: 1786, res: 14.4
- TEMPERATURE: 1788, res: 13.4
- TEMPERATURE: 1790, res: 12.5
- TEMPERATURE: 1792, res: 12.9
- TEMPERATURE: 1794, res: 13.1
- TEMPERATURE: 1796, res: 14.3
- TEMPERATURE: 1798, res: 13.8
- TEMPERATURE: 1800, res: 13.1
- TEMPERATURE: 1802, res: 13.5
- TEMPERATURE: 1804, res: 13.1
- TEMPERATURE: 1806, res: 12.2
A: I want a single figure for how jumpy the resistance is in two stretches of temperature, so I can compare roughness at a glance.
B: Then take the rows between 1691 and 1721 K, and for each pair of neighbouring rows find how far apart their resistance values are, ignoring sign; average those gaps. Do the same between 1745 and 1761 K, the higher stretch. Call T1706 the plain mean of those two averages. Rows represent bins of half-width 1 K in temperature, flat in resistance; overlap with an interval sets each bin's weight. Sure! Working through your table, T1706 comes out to 0.45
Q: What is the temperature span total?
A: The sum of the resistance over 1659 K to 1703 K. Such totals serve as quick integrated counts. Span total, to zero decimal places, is 273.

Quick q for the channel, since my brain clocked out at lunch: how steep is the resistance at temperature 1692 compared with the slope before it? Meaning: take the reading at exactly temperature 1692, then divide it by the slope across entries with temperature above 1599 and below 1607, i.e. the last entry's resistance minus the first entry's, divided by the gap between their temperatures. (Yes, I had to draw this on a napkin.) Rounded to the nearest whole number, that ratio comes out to -792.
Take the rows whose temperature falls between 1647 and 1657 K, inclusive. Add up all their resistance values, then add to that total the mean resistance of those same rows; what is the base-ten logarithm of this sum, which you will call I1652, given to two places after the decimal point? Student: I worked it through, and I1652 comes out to 1.84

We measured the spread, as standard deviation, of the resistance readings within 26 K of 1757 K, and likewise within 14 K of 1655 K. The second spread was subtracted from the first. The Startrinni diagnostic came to 0.30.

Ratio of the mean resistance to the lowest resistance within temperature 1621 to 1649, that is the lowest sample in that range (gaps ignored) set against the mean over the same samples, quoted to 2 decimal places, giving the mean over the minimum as 1.07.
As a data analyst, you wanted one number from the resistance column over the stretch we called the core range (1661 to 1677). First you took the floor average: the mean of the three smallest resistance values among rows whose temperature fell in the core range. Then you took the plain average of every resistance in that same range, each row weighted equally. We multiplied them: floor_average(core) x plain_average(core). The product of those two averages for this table 134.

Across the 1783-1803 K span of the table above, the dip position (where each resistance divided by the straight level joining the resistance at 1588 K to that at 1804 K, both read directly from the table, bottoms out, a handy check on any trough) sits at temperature 1790 K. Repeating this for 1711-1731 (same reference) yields 1726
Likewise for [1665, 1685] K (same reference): 1668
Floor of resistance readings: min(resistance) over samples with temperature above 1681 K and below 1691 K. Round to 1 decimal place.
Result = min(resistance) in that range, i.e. 11.7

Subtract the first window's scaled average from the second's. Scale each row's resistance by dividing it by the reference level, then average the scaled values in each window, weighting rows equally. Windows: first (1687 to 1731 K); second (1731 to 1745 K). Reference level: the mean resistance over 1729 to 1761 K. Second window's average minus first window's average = 0.01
